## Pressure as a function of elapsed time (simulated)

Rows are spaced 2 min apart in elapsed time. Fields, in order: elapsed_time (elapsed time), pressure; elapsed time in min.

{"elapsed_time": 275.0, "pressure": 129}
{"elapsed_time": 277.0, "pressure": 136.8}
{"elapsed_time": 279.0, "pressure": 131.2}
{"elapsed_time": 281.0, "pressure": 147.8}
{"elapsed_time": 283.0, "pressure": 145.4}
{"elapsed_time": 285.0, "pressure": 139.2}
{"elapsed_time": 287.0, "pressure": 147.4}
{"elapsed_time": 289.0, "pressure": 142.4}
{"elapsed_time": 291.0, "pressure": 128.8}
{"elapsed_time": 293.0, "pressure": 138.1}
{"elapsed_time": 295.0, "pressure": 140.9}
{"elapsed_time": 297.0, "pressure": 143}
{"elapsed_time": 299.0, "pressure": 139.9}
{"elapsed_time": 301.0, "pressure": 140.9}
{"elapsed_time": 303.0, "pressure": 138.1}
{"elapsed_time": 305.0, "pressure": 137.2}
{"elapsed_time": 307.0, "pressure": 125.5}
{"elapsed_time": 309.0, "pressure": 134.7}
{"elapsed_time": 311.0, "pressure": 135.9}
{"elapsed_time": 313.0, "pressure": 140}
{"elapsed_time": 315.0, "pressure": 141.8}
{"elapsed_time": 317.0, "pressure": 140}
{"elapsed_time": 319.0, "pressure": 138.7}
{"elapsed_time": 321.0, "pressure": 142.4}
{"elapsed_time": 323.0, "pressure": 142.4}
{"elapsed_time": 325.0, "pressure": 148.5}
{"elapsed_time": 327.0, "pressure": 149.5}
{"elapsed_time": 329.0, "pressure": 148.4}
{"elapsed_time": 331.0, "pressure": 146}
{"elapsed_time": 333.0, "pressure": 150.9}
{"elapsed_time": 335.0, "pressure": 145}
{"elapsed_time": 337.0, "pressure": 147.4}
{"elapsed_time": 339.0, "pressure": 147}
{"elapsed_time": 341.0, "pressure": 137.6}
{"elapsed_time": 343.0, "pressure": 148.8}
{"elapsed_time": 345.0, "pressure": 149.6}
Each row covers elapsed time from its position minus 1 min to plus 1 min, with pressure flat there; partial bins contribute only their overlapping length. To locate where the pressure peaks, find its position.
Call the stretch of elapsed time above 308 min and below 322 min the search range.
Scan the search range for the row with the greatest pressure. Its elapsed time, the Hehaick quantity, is 321.0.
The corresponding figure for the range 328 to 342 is 333.0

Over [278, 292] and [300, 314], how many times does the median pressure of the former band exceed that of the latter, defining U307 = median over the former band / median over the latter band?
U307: 1.04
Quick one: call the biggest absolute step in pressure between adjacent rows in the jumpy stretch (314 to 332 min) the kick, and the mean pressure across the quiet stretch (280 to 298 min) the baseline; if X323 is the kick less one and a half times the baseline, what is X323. -206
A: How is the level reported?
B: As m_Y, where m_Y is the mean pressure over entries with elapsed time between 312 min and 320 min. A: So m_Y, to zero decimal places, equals 140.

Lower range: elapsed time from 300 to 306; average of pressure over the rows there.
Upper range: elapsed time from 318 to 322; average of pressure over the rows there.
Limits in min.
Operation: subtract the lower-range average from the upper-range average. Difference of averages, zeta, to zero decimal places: 2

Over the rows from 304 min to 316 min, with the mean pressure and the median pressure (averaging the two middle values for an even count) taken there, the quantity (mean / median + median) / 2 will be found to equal 68.8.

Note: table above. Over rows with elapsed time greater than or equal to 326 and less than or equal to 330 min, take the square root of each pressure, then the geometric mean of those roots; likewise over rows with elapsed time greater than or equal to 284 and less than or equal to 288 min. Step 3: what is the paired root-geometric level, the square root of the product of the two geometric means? 12.1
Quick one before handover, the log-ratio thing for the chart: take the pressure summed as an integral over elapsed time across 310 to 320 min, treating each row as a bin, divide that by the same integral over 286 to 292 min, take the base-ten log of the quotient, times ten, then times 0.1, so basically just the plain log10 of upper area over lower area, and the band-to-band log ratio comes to 0.22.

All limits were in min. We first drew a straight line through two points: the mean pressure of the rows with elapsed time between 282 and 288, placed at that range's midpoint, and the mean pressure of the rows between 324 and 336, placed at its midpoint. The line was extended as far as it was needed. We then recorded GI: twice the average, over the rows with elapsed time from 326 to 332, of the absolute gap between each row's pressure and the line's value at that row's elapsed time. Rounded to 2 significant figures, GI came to 2.9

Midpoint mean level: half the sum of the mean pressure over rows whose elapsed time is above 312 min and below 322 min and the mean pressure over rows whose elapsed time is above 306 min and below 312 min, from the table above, 136.3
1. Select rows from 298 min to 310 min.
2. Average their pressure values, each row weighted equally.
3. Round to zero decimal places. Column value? 136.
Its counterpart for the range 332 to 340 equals 148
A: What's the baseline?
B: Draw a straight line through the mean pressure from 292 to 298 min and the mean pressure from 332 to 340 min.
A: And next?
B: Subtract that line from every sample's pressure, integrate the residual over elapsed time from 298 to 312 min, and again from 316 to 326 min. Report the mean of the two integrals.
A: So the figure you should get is -57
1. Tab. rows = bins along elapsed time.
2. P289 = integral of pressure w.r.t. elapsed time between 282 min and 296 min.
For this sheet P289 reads 1964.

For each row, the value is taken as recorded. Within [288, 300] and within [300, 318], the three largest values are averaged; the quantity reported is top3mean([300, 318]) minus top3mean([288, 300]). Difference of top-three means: -1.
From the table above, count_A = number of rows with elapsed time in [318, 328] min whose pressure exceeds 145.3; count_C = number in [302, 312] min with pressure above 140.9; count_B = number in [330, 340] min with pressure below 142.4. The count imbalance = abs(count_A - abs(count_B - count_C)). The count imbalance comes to 2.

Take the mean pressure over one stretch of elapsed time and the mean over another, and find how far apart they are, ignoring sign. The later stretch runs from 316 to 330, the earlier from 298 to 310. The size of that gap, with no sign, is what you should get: 8.2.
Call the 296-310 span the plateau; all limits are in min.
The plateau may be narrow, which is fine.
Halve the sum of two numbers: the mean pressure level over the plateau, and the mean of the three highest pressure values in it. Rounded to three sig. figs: 139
